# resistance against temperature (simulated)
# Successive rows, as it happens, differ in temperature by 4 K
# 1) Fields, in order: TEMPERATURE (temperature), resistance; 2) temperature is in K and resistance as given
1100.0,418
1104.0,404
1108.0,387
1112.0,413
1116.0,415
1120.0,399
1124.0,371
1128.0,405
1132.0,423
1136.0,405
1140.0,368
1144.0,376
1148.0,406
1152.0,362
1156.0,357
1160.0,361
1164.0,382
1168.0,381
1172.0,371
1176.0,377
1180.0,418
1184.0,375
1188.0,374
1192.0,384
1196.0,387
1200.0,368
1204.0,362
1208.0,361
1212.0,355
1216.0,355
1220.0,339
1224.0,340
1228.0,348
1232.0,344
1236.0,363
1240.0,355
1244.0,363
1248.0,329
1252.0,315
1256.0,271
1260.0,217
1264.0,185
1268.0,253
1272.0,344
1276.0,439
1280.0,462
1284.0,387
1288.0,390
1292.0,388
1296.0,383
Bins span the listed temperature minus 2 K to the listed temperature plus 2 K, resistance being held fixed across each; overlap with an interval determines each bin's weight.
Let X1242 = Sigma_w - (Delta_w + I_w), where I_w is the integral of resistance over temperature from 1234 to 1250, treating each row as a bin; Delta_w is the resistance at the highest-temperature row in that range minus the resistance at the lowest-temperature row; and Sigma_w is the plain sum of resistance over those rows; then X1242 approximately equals -4196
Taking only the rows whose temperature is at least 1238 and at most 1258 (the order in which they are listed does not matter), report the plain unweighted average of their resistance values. 327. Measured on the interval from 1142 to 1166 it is 374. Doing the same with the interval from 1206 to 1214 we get 358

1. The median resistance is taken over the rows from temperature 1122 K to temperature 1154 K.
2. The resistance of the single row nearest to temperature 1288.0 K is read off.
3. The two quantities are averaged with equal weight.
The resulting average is 390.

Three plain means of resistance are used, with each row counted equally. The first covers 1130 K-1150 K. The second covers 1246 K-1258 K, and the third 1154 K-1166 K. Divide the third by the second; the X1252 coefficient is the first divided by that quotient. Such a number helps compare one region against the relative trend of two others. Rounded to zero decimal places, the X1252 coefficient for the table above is 329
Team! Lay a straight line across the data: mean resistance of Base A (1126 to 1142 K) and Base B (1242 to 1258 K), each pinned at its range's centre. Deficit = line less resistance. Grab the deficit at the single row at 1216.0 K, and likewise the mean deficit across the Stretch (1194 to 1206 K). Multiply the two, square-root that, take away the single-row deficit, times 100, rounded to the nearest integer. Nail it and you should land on 2644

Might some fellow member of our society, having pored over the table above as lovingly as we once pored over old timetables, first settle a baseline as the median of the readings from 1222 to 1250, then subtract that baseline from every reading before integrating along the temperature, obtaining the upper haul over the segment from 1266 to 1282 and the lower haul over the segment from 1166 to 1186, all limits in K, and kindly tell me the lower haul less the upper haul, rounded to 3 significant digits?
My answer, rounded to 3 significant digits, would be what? 304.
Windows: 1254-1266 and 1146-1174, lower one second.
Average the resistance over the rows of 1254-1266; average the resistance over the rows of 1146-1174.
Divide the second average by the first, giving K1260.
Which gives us 1.7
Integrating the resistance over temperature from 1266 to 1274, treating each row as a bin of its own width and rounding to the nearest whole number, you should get 2388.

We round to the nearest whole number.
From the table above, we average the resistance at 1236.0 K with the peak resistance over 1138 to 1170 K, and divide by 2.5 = 154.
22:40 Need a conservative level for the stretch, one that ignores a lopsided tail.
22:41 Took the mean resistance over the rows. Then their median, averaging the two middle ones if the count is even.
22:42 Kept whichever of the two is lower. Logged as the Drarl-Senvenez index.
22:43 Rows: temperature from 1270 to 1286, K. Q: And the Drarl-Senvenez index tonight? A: 408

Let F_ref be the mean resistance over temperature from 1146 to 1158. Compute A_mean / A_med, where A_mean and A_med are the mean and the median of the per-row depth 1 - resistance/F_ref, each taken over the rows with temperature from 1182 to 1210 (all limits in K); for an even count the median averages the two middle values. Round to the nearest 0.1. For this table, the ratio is 2.0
